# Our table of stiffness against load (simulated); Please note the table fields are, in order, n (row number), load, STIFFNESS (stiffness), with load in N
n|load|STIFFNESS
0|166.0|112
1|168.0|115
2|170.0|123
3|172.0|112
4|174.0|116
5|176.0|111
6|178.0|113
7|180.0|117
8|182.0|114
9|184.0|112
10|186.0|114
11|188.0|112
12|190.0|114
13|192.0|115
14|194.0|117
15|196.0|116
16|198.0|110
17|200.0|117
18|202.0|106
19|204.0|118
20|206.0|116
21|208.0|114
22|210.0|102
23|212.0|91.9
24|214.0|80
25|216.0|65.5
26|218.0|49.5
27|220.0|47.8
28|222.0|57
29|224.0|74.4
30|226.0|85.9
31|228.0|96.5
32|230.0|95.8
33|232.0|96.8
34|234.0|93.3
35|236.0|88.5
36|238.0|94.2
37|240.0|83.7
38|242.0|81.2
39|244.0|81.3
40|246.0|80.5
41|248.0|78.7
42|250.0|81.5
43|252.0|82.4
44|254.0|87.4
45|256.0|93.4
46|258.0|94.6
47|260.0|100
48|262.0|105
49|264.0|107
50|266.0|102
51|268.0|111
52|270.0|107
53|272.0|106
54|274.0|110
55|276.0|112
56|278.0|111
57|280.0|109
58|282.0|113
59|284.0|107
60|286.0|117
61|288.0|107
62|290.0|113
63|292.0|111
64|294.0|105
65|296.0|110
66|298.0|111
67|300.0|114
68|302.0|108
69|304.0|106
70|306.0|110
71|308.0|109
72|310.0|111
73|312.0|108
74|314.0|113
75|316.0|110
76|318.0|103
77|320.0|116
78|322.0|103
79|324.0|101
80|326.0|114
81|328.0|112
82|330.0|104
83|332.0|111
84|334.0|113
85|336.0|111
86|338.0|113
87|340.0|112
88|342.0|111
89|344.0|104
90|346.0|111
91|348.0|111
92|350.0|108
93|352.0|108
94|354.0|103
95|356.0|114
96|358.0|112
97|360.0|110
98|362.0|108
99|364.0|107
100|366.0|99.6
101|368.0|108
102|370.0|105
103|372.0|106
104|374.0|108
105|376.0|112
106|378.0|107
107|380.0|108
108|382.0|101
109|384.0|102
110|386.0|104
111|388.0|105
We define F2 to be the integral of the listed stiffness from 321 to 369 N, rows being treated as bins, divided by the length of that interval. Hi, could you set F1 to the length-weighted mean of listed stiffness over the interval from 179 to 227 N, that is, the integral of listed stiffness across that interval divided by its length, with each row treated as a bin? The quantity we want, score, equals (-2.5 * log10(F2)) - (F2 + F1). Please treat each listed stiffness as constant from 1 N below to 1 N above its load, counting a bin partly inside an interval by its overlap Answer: -212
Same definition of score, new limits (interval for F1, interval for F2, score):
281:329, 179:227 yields -213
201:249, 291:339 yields -201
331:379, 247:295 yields -217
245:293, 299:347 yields -217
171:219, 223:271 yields -203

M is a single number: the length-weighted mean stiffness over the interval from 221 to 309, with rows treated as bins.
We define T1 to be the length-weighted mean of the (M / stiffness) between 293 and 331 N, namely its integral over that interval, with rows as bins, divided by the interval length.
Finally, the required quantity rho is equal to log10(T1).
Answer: -0.04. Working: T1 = 0.91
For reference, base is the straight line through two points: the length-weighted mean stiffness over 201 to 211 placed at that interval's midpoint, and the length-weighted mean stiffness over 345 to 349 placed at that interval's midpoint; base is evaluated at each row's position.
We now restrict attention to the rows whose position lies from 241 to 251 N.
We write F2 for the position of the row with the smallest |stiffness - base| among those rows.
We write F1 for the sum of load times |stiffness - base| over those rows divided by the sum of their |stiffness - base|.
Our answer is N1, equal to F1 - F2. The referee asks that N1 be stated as -4.0 N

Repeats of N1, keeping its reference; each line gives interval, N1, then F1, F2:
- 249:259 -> -4.6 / 253.4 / 258.0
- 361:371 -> -1.6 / 366.4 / 368.0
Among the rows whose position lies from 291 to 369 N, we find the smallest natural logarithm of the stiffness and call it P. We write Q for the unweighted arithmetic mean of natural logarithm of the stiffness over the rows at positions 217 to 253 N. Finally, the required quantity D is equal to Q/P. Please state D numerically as 0.95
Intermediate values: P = 4.60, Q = 4.368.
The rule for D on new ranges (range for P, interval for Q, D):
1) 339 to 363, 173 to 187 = 1.02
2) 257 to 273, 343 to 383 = 1.03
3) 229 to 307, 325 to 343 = 1.08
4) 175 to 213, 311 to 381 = 1.04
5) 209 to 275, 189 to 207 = 1.23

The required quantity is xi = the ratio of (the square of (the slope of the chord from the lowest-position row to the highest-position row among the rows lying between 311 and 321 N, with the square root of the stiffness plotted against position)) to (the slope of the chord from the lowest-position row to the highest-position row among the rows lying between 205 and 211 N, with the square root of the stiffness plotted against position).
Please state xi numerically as -0.01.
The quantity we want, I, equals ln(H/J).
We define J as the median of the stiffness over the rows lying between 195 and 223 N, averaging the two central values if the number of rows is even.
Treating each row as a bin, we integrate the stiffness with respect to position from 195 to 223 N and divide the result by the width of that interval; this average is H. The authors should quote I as -0.121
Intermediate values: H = 92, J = 104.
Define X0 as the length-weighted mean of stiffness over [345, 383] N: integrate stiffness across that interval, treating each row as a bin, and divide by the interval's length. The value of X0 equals 108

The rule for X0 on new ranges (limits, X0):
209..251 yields 81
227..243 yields 91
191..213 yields 111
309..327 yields 109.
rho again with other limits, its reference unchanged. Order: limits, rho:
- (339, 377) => -0.04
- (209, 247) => 0.11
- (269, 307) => -0.05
